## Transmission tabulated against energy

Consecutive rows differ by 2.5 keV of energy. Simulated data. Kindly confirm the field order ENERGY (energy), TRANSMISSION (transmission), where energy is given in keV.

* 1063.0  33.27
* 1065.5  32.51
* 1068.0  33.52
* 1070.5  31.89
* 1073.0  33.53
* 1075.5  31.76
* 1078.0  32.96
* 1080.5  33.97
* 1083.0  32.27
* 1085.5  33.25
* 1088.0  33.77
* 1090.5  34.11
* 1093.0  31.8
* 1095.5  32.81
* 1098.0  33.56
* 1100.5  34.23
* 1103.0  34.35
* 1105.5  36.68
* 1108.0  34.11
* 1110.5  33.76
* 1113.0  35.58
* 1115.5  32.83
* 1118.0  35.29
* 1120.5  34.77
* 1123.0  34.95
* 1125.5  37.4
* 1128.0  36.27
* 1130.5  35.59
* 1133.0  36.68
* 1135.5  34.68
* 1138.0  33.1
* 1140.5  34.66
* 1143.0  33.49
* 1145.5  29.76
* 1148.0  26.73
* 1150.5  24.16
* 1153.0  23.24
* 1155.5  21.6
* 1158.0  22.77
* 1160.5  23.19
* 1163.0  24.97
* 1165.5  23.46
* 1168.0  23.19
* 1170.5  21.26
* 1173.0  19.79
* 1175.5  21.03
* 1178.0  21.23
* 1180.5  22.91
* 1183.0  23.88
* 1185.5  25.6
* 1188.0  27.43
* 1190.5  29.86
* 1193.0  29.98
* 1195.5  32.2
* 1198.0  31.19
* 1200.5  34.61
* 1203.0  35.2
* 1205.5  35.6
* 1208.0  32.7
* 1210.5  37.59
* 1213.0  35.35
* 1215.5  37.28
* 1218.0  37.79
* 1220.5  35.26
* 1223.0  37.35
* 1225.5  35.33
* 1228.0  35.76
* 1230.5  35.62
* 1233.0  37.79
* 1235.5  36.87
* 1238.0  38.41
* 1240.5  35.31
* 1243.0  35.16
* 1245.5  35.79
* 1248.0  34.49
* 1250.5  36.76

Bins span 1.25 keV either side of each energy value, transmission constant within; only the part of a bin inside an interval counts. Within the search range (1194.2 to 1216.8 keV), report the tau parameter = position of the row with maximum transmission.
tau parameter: 1210.5 keV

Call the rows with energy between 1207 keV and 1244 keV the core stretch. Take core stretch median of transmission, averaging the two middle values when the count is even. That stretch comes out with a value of 36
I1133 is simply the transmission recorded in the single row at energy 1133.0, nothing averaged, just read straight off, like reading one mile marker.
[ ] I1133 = 36.68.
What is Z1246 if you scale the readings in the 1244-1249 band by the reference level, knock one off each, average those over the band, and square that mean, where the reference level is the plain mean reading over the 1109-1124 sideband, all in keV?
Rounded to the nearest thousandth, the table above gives 0.000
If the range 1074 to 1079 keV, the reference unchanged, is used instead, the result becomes 0.004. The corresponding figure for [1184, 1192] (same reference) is 0.040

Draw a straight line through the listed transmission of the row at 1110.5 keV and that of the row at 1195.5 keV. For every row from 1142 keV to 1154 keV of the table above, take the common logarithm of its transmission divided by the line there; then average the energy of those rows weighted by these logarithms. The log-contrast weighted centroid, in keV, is 1150.4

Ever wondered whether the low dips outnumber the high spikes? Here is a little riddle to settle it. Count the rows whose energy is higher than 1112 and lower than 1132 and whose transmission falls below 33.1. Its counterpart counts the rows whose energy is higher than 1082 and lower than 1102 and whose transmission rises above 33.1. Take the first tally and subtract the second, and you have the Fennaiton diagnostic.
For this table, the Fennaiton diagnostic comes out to -4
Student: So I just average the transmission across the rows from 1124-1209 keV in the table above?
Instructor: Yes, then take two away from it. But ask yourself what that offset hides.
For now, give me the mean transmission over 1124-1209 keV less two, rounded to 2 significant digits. 27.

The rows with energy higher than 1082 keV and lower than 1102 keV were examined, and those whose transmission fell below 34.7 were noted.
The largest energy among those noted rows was 1100.5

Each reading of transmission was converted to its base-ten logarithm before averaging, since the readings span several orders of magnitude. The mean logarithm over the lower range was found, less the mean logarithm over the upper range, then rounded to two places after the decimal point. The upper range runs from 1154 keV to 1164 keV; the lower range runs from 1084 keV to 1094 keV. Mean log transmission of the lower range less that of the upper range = 0.16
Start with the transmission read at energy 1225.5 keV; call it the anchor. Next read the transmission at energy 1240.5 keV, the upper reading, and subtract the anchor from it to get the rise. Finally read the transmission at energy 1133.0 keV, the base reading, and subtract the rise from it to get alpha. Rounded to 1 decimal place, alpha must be 36.7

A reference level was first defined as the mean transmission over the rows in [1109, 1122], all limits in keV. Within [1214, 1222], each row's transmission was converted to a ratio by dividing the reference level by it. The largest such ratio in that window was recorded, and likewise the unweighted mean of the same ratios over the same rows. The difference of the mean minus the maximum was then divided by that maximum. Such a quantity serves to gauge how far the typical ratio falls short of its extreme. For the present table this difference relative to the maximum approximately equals -0.040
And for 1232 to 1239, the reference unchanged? -0.021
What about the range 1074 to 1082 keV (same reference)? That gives -0.034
